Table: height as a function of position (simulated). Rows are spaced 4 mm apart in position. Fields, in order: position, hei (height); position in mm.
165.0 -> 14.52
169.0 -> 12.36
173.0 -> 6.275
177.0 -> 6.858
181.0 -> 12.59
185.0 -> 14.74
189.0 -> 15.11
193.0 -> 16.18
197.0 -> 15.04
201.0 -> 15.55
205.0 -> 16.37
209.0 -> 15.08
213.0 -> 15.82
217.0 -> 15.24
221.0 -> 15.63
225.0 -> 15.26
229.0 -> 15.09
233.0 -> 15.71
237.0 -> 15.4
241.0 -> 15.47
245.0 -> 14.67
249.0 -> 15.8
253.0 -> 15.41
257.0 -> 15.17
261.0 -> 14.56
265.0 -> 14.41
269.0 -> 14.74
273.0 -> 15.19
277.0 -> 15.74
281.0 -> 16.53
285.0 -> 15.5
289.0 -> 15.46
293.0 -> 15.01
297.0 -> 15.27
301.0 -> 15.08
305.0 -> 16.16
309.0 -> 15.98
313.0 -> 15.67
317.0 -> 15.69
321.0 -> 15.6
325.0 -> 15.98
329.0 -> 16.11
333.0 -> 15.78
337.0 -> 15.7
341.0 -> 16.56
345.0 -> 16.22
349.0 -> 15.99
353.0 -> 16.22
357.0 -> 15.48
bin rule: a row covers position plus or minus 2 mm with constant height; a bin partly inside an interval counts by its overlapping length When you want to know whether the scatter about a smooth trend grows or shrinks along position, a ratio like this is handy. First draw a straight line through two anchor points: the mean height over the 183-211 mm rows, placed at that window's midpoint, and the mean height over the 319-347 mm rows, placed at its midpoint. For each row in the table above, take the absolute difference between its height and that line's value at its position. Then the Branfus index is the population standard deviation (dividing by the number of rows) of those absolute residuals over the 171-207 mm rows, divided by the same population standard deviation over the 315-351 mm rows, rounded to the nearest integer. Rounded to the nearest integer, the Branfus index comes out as 23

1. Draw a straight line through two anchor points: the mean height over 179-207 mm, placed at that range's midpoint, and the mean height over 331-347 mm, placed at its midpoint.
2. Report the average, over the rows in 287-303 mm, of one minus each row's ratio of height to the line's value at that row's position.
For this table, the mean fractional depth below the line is 0.036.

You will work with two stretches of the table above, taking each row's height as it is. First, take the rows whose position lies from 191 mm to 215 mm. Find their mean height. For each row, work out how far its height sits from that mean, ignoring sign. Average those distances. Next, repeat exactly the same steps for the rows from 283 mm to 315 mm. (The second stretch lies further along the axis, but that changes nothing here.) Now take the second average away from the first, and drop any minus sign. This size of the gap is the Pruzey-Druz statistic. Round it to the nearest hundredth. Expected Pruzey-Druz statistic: 0.13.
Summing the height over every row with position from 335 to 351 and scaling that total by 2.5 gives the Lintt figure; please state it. 161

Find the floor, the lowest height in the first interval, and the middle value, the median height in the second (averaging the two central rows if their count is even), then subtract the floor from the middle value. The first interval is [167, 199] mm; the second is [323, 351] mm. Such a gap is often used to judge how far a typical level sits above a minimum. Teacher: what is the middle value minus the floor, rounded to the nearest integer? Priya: 10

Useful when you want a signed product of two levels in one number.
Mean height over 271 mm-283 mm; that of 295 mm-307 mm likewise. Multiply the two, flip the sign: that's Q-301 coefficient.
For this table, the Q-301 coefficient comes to -245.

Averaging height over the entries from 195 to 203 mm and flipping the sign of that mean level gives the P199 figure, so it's -15.3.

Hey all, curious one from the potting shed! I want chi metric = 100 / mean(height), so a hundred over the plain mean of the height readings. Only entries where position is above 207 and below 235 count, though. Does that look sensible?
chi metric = 6.49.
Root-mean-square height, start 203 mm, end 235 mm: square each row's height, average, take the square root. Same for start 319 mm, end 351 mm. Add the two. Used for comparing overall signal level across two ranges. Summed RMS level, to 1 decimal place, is 31.5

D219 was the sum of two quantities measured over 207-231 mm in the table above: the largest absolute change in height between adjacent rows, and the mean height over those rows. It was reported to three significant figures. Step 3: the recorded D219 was 16.1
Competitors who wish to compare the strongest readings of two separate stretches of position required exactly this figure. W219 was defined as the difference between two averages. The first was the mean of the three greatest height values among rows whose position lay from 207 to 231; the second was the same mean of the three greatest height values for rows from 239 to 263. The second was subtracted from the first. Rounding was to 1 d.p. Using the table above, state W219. 0.0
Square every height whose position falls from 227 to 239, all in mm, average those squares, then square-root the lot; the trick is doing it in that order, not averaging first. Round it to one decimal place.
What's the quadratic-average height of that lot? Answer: 15.4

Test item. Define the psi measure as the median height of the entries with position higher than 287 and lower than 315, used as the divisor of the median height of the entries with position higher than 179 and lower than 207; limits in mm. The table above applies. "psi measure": 0.98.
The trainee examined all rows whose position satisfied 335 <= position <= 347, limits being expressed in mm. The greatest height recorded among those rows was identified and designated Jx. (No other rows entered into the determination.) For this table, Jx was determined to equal 16.56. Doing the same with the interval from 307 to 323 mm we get 15.98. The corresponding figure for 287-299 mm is 15.46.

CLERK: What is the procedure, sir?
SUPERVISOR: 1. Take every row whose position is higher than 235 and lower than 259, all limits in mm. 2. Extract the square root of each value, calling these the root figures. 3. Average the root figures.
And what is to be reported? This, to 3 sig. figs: 3.91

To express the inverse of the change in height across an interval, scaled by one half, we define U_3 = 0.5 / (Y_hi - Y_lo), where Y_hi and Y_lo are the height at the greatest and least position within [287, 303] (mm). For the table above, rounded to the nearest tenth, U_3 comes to -1.3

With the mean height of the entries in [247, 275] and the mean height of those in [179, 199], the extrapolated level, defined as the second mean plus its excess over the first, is 14.4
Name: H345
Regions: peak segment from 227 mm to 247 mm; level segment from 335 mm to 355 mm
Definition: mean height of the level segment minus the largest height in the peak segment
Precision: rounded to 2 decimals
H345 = 0.43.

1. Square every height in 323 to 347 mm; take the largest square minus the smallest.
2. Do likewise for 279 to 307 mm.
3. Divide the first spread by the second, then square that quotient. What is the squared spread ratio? 0.3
